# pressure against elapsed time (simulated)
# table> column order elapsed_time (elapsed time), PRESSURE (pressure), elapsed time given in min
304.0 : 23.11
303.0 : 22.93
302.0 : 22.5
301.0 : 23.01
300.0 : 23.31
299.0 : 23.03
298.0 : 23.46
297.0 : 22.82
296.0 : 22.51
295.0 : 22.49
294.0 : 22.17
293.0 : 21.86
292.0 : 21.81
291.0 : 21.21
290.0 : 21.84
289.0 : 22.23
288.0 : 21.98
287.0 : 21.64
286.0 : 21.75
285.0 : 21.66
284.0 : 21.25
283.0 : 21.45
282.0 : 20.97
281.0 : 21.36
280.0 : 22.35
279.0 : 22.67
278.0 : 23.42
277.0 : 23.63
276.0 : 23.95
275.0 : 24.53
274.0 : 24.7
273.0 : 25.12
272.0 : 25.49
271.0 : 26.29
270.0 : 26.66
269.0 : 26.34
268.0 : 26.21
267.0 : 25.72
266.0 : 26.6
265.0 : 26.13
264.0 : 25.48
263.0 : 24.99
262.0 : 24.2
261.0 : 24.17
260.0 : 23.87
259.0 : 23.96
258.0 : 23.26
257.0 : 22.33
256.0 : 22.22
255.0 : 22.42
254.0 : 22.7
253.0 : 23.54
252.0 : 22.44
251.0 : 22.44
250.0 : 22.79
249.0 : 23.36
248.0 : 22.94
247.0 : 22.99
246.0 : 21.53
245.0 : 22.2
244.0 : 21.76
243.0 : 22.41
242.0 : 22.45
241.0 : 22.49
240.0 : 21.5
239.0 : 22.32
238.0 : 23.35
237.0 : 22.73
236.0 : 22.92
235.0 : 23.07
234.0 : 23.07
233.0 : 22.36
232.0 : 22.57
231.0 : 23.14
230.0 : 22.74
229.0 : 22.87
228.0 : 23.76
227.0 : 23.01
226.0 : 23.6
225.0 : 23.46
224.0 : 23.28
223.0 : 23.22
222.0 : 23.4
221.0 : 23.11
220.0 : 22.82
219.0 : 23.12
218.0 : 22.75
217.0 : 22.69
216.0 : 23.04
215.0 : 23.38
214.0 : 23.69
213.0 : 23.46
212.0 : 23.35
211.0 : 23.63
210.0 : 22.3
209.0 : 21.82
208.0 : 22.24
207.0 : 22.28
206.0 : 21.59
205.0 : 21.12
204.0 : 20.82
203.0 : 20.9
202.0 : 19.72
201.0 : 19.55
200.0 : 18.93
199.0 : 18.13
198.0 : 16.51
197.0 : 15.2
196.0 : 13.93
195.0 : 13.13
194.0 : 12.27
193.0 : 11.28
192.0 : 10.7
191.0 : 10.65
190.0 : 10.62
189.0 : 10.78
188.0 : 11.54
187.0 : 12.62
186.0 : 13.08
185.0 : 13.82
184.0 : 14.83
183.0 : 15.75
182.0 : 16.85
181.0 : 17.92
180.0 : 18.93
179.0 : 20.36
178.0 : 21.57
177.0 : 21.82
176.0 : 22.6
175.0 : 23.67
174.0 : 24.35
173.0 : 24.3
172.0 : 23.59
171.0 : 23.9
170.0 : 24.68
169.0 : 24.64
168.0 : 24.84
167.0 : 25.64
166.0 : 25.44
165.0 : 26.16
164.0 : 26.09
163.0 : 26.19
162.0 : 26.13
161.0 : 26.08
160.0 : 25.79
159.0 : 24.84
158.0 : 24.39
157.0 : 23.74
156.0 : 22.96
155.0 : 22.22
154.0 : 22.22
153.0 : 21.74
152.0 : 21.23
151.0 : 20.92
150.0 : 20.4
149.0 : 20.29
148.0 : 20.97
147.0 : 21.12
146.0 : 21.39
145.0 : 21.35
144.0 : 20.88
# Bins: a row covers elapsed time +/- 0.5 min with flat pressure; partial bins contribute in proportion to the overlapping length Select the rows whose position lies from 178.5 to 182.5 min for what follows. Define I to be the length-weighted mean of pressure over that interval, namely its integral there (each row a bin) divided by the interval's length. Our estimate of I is 18.5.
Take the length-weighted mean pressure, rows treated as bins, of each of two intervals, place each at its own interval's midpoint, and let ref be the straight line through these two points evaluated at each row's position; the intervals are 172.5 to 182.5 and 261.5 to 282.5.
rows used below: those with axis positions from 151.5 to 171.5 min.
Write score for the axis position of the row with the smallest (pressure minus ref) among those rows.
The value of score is 152.0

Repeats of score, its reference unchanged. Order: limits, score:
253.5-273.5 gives 256.0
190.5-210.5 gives 191.0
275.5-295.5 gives 291.0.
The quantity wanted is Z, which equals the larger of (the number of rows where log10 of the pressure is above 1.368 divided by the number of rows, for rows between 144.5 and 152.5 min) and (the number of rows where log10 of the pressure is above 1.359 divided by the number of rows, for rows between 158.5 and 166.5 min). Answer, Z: 1.00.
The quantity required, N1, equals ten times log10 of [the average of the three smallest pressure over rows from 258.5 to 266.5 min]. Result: 13.8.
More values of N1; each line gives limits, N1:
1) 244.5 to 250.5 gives 13.5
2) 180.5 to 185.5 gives 11.7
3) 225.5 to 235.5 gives 13.5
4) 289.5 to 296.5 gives 13.3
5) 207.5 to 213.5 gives 13.4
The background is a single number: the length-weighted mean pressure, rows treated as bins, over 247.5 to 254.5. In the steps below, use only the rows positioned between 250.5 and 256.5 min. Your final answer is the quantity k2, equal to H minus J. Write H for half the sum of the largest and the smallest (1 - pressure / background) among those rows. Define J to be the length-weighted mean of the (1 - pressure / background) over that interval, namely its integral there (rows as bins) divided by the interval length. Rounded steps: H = 0.000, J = 0.01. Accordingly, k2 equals -0.0111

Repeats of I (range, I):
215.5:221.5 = 22.9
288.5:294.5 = 21.9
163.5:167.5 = 25.8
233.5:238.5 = 23.0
